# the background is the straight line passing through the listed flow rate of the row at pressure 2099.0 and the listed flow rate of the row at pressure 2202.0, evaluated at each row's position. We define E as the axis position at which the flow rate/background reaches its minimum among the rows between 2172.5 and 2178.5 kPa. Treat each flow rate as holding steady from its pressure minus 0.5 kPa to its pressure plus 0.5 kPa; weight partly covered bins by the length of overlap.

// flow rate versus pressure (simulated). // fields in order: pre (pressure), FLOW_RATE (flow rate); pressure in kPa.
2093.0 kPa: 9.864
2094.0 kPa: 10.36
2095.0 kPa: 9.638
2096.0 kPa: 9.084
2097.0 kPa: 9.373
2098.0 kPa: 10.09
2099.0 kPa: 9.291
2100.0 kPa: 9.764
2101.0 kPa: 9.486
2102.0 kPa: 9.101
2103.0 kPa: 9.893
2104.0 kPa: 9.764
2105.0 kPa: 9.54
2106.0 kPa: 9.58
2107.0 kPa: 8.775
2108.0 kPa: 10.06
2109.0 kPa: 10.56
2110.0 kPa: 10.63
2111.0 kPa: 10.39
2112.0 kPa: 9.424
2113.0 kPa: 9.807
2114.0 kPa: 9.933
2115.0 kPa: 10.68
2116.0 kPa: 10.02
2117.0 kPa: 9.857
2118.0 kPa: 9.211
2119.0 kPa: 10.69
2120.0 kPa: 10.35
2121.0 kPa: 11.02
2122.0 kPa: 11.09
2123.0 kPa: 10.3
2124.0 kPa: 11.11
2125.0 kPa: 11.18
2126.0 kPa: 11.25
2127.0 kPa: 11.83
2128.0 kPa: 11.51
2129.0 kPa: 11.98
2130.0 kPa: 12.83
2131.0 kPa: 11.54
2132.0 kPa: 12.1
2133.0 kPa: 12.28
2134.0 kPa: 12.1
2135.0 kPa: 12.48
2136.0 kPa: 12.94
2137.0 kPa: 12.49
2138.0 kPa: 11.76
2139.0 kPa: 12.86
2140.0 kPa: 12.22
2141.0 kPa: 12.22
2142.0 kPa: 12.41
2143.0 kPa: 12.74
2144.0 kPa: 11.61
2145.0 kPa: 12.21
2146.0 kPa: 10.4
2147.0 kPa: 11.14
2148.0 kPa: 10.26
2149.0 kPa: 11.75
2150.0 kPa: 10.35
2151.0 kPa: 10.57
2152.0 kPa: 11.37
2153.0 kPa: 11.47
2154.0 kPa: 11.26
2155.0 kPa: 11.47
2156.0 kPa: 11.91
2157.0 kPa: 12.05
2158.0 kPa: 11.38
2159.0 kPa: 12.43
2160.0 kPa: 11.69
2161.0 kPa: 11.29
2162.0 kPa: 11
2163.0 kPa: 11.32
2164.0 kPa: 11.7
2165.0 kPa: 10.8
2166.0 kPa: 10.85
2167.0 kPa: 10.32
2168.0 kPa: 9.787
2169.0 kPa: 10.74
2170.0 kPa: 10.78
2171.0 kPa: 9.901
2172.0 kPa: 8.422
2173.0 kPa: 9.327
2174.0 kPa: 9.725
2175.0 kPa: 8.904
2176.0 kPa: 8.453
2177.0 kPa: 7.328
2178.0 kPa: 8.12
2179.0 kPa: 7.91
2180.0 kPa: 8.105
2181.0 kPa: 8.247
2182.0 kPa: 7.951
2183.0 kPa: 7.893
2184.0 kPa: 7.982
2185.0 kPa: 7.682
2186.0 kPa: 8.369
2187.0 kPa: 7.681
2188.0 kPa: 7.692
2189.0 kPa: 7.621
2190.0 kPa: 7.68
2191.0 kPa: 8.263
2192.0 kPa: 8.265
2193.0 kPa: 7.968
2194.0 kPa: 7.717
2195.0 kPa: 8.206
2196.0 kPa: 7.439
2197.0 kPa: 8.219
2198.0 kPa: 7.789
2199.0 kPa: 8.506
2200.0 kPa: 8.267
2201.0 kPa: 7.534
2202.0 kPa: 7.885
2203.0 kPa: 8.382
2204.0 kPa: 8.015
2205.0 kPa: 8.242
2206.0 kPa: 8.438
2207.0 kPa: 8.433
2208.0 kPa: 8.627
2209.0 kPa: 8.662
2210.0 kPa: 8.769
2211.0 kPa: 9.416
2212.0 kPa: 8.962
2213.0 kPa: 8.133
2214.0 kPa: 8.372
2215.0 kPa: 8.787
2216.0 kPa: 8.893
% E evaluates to 2177.0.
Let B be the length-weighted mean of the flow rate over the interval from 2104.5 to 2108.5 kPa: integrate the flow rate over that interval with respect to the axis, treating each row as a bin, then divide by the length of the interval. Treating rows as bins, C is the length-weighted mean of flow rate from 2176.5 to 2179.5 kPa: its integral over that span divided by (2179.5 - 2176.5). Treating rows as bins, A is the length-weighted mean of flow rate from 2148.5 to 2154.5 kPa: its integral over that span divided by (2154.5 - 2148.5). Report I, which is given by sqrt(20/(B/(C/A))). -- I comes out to 1.2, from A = 11.1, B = 9.5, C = 7.8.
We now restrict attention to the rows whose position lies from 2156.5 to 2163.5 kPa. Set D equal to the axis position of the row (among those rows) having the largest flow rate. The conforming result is 2159.0 kPa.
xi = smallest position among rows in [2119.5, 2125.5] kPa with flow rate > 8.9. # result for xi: 2120.0 kPa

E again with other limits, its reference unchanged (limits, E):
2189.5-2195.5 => 2190.0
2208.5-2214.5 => 2213.0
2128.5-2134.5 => 2131.0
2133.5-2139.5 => 2138.0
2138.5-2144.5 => 2144.0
